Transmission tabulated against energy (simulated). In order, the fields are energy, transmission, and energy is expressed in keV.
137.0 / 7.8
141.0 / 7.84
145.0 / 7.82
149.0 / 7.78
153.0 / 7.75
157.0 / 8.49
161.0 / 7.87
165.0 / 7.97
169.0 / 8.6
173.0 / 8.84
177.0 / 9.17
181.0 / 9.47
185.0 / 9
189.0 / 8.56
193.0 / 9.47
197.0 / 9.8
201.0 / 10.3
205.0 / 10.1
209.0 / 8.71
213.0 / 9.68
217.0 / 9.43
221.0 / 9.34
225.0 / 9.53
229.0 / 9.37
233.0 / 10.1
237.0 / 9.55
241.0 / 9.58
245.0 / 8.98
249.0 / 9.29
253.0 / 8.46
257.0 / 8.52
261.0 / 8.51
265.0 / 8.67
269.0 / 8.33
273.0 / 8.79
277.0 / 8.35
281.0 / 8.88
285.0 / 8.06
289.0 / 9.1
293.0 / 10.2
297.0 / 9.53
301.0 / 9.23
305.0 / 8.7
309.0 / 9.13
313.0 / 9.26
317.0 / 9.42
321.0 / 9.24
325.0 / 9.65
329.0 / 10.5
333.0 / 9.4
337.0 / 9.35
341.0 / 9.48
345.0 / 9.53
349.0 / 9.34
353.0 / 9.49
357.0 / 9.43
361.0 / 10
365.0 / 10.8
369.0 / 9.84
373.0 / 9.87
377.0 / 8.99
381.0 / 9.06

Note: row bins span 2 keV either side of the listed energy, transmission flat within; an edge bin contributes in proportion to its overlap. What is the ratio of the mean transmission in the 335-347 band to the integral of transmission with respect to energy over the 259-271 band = 0.093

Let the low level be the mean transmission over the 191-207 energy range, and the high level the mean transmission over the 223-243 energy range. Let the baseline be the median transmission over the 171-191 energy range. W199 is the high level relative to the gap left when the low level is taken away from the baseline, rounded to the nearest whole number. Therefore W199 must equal -10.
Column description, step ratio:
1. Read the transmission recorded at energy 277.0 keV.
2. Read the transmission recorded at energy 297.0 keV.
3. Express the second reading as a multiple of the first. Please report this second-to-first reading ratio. 1.14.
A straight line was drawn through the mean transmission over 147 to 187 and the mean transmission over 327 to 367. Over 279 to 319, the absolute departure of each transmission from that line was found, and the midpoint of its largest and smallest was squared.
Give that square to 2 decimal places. 0.46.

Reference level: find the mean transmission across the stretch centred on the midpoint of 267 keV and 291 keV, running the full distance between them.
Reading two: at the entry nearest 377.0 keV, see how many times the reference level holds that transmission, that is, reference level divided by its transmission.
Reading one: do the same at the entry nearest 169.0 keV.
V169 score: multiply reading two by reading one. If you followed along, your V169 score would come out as 0.95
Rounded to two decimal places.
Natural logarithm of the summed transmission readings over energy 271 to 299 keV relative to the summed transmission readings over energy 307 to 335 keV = -0.06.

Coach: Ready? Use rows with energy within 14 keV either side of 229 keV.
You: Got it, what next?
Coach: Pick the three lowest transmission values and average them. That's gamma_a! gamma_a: 9.4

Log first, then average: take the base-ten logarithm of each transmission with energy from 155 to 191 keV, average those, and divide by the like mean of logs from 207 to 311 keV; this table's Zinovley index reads 0.98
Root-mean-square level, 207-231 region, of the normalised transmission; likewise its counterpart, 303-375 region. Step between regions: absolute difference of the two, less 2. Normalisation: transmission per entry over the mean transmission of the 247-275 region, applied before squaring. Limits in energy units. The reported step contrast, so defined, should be -1.97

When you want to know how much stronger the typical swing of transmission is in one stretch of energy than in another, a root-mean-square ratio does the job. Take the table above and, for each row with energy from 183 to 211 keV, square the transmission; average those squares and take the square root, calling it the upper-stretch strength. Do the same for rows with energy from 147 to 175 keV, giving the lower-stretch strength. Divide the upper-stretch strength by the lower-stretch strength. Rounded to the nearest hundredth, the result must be 1.15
